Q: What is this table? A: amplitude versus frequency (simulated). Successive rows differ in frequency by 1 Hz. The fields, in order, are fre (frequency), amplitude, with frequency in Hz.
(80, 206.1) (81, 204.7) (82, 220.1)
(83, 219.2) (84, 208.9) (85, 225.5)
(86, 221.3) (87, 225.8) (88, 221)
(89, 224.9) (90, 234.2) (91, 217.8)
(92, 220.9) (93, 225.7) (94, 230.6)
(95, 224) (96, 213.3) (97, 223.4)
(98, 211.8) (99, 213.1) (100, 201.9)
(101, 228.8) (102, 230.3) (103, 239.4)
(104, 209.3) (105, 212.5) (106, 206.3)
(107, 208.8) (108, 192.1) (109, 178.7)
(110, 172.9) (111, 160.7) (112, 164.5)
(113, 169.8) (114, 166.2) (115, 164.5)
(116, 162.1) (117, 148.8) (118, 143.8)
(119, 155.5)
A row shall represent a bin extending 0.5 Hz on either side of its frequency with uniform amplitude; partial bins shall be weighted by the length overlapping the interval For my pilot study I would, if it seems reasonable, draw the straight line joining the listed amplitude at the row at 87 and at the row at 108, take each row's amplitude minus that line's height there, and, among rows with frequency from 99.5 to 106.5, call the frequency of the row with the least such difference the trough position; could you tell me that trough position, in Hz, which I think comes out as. 100 Hz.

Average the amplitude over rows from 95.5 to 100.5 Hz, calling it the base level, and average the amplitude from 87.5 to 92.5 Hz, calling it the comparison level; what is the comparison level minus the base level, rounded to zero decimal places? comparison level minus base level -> 11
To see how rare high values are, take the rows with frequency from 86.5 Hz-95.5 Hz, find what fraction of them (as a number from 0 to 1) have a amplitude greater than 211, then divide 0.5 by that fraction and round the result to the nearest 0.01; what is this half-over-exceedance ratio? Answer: 0.50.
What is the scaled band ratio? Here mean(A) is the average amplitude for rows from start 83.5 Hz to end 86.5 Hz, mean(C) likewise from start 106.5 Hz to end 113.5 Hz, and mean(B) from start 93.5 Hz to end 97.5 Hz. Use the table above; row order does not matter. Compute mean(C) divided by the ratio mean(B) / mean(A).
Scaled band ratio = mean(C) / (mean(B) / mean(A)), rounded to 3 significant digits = 175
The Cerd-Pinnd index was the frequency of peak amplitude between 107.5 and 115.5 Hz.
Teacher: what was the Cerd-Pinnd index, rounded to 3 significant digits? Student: 108 Hz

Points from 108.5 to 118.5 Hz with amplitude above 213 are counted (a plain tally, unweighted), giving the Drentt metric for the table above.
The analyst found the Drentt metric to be 0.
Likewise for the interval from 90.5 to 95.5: 5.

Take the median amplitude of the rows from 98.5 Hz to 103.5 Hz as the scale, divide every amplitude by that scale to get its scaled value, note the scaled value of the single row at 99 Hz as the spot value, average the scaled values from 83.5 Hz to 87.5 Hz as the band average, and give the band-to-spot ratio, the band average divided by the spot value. 1.03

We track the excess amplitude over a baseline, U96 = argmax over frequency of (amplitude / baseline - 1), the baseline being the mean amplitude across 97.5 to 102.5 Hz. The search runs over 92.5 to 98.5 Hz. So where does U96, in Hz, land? 94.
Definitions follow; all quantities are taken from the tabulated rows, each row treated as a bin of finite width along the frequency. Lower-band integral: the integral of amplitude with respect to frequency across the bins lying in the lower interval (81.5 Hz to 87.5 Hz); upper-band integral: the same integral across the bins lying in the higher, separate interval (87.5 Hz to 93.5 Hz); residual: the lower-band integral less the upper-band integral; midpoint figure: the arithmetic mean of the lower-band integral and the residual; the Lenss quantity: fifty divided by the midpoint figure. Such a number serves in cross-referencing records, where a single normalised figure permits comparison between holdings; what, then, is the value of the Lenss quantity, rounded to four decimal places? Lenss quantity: 0.0771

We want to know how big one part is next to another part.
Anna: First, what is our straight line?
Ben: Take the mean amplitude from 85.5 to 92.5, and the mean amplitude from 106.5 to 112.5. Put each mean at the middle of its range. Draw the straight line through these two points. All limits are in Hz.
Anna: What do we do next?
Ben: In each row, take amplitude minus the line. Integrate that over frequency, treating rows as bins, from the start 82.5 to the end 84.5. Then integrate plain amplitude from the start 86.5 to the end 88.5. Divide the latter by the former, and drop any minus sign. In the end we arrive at 10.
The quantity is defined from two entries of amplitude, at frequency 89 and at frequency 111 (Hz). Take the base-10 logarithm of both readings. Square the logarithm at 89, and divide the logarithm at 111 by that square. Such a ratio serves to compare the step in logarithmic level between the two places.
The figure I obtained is 0.399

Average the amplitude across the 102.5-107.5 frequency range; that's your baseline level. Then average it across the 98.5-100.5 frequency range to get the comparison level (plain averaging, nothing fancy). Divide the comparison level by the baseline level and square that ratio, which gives 0.93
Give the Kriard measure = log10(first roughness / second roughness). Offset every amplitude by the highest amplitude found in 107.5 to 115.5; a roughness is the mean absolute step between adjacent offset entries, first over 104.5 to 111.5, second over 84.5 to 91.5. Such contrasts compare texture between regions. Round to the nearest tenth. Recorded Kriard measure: 0.1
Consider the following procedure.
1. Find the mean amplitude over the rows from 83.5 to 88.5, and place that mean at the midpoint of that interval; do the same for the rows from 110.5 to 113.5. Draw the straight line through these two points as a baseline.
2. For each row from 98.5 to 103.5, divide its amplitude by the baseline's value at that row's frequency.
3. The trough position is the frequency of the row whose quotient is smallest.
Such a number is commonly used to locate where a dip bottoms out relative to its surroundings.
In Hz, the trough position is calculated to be 100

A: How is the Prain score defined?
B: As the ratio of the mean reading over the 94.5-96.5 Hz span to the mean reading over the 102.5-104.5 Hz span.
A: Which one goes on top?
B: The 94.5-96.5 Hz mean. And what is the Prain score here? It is 0.97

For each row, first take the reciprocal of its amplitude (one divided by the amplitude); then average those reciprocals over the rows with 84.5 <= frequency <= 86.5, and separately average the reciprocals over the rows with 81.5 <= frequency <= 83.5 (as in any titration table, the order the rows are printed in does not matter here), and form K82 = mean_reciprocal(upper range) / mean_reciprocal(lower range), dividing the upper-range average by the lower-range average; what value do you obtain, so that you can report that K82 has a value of 0.98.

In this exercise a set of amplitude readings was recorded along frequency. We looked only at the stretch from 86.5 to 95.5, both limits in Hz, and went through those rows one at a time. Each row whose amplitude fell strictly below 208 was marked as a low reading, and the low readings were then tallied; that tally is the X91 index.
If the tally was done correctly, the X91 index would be 0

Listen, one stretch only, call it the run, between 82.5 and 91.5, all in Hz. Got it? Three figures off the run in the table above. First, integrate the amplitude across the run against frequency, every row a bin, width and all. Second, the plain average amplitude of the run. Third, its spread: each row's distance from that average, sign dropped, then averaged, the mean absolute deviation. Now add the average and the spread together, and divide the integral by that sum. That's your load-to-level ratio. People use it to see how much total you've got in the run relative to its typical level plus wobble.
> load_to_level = 8.80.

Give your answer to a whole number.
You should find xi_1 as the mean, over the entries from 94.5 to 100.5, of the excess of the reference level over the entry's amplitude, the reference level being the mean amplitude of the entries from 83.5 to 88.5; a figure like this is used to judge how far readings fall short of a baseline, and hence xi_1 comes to 6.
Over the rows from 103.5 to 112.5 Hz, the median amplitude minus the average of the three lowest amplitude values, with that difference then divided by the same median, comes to 0.14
